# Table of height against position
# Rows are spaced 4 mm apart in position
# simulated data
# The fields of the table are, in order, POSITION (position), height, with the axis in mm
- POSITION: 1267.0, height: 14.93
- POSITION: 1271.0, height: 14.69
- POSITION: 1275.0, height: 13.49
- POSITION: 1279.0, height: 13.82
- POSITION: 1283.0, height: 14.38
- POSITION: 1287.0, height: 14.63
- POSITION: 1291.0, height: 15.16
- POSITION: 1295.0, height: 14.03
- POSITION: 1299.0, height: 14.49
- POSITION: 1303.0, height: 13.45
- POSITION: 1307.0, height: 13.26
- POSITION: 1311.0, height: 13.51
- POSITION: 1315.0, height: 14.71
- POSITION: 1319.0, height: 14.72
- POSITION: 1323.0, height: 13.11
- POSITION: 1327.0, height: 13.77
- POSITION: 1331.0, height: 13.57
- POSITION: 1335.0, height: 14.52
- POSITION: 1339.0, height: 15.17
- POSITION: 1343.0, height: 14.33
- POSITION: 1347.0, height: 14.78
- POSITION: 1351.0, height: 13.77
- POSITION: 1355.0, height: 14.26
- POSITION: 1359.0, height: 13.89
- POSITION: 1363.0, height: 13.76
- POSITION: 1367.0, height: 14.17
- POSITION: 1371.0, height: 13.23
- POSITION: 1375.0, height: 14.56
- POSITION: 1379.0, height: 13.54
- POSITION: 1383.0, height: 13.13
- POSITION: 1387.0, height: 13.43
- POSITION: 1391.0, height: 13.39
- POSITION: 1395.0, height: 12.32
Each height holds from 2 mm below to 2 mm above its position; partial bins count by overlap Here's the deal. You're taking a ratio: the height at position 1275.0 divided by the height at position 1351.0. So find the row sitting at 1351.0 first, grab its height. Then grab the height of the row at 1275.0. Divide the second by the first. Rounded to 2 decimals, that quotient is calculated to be 0.98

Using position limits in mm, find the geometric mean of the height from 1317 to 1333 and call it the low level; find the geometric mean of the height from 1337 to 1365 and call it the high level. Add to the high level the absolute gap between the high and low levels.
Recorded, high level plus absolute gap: 14.8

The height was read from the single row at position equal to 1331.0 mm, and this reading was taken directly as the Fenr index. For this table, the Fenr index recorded 13.57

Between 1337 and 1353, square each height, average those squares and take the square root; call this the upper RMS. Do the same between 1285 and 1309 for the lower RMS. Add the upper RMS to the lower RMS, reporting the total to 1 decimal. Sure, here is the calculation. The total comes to 28.7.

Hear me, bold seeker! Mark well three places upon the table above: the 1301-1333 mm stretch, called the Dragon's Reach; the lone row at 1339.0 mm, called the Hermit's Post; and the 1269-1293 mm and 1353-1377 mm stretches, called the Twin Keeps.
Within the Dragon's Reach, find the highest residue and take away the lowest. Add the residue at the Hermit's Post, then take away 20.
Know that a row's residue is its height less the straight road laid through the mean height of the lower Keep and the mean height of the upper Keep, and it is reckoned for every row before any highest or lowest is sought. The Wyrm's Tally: -17.3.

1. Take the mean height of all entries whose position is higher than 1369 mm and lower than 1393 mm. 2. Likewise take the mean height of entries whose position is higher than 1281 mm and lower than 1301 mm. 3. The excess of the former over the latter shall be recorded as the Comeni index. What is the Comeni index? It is -1.0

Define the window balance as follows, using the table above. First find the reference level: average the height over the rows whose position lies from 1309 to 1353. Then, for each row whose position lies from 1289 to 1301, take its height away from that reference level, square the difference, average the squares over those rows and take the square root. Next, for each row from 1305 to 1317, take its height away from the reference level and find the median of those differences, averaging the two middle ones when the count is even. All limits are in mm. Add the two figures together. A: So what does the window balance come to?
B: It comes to 1.3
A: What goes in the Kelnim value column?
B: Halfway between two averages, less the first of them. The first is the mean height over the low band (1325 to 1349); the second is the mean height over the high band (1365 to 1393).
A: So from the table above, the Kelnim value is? -0.36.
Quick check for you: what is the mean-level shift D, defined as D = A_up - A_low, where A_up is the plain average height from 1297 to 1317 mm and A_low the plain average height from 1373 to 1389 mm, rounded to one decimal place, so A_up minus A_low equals 0.2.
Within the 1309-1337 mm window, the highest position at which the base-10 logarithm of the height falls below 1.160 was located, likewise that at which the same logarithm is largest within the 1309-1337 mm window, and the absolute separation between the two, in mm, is 12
